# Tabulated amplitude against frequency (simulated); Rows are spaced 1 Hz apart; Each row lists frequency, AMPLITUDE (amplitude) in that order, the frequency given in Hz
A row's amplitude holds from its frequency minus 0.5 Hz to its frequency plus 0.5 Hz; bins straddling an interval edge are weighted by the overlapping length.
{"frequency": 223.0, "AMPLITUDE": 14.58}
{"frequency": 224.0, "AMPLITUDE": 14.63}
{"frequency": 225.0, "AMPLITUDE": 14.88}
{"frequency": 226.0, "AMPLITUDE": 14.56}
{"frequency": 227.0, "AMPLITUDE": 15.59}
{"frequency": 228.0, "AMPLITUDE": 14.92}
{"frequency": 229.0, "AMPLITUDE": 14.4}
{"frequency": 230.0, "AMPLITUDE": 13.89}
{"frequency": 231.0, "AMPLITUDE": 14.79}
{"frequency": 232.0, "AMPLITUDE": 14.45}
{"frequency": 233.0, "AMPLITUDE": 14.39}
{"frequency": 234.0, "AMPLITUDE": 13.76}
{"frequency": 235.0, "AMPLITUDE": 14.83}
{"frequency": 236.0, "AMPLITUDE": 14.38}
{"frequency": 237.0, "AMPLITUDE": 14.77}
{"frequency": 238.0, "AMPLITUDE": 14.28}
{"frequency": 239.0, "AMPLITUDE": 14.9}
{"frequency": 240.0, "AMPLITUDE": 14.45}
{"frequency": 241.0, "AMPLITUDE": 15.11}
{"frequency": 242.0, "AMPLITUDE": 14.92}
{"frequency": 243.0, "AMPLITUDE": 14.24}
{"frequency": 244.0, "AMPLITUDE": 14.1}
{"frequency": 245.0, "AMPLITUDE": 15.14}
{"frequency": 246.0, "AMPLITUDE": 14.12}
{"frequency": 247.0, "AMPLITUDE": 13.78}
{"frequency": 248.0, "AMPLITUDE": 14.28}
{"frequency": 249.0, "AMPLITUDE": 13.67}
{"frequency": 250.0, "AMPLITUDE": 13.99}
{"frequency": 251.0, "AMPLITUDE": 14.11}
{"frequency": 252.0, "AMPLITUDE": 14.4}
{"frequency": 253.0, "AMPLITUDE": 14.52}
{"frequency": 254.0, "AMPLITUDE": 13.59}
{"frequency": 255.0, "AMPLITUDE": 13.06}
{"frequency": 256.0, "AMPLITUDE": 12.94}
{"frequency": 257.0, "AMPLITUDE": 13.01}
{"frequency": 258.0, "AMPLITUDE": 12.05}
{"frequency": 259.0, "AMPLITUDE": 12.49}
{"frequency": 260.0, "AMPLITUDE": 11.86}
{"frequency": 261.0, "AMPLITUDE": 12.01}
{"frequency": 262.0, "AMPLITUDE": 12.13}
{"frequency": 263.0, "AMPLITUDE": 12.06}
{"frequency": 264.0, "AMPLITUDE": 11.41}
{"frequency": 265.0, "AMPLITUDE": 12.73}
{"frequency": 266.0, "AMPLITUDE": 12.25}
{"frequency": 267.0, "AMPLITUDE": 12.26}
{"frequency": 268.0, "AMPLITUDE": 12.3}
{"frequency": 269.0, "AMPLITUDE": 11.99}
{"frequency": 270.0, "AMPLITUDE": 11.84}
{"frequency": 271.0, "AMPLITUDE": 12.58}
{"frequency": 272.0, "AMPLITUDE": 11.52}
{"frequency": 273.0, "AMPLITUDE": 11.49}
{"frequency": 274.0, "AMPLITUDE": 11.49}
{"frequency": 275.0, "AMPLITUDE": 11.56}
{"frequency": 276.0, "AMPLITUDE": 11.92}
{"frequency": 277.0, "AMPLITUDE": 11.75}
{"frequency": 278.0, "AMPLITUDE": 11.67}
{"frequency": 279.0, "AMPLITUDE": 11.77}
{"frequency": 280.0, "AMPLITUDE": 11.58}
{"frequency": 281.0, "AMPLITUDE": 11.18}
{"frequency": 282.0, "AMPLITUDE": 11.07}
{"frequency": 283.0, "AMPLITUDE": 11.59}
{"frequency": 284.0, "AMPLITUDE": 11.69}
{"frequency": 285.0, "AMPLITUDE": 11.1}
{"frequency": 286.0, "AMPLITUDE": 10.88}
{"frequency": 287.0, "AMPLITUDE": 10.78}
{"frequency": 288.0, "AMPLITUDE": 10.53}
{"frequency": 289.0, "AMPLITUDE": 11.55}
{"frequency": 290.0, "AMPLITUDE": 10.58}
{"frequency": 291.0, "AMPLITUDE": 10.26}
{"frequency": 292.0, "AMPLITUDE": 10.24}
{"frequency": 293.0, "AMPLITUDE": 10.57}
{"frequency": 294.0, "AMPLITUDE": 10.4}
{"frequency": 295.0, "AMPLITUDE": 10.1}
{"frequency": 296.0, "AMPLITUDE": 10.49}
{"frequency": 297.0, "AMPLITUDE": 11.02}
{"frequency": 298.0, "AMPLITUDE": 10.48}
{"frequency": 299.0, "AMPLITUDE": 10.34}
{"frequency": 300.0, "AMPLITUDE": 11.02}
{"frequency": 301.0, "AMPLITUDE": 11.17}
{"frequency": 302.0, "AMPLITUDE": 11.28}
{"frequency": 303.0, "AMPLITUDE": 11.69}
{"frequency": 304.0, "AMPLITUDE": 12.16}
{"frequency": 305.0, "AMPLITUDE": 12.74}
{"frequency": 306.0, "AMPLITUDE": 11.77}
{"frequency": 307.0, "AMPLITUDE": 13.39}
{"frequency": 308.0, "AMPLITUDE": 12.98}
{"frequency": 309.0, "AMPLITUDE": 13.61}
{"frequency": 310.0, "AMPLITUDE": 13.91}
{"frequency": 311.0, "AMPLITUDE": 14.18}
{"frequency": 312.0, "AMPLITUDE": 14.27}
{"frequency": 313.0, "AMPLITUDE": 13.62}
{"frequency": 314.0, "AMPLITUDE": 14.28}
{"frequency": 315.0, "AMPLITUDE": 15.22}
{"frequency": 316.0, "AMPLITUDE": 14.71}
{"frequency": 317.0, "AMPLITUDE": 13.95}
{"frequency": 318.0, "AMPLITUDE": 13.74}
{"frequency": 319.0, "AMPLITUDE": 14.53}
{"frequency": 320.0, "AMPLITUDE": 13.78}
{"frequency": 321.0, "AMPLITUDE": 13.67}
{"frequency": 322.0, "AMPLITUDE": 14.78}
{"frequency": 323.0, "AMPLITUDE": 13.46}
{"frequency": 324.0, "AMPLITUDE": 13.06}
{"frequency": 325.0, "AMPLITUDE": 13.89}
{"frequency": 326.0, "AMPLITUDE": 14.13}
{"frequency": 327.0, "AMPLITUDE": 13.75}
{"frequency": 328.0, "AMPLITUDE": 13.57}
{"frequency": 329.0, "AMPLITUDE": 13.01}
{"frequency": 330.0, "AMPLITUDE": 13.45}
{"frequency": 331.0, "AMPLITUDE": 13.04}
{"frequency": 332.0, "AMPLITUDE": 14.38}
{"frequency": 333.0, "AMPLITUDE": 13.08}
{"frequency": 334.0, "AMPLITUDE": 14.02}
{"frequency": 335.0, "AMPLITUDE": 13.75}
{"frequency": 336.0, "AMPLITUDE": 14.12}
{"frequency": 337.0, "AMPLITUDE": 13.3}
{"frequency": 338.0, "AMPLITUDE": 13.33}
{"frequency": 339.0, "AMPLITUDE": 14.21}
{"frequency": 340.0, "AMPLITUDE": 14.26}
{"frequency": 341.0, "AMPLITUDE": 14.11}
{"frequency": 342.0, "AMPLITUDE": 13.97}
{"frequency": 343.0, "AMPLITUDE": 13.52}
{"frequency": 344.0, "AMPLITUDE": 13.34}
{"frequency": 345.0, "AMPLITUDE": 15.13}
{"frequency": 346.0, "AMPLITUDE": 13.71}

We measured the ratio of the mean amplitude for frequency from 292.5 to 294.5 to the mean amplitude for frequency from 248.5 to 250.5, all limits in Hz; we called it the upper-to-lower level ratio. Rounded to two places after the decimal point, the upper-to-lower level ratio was 0.76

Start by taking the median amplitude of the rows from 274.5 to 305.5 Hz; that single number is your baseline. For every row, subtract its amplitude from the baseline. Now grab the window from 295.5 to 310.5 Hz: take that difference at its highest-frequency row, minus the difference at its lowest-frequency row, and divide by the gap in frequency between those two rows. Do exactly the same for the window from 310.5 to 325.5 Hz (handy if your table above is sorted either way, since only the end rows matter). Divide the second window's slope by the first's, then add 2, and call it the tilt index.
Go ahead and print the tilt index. 1.9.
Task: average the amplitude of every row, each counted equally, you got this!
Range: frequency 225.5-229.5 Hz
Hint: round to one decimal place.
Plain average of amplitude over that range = 14.9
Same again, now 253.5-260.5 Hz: 12.7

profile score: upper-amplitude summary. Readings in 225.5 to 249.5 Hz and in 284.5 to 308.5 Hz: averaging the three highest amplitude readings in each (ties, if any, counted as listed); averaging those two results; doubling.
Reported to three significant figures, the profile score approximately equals 28.3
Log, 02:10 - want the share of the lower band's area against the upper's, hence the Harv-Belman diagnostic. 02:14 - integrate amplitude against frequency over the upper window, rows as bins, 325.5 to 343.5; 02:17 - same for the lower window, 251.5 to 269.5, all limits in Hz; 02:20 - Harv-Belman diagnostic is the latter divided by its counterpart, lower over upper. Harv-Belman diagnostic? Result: 0.92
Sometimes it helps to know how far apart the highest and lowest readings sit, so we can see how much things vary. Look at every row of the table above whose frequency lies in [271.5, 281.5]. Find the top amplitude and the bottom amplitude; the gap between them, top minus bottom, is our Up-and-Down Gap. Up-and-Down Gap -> 0.7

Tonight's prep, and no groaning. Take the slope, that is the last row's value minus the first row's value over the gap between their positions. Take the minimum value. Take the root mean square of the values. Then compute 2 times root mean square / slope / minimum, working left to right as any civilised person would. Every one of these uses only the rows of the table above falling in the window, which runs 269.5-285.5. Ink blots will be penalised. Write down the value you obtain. -43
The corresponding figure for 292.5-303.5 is 19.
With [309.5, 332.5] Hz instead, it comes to 100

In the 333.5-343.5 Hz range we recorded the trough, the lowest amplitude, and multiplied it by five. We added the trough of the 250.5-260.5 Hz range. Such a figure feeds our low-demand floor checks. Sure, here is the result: 78.4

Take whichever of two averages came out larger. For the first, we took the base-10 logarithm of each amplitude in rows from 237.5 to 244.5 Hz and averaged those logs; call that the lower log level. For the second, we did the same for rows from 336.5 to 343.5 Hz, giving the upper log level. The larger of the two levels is 1.16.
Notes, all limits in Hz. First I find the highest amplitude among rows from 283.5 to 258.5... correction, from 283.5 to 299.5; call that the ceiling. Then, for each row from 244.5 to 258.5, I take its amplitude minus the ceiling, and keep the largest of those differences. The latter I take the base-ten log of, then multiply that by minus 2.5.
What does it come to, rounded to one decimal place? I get -1.3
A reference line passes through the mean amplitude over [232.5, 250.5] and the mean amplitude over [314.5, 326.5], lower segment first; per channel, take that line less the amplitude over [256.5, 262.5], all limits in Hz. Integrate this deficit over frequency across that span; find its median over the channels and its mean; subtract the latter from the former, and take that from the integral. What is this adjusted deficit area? 12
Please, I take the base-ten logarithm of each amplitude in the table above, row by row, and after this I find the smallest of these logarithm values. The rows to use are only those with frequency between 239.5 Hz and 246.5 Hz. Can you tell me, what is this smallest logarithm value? 1.15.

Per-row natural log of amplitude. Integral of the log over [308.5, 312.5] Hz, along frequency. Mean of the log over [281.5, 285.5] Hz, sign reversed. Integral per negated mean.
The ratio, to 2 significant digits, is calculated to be -4.3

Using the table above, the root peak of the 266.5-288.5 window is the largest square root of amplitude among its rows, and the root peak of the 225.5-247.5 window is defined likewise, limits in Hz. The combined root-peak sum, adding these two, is 7.50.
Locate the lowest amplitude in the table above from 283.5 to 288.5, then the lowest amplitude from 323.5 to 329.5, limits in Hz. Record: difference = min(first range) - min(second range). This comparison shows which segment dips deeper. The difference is -2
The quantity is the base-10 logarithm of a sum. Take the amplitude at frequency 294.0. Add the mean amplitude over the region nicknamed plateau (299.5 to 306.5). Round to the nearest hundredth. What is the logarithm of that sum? 1.34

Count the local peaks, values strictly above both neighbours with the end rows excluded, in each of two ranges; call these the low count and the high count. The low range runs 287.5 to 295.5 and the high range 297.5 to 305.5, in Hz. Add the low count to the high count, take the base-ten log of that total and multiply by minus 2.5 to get -0.75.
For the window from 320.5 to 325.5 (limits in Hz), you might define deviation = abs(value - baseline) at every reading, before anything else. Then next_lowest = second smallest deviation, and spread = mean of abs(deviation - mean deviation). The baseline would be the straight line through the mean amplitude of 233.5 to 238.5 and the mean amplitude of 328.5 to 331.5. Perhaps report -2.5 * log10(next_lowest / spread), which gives 0.7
